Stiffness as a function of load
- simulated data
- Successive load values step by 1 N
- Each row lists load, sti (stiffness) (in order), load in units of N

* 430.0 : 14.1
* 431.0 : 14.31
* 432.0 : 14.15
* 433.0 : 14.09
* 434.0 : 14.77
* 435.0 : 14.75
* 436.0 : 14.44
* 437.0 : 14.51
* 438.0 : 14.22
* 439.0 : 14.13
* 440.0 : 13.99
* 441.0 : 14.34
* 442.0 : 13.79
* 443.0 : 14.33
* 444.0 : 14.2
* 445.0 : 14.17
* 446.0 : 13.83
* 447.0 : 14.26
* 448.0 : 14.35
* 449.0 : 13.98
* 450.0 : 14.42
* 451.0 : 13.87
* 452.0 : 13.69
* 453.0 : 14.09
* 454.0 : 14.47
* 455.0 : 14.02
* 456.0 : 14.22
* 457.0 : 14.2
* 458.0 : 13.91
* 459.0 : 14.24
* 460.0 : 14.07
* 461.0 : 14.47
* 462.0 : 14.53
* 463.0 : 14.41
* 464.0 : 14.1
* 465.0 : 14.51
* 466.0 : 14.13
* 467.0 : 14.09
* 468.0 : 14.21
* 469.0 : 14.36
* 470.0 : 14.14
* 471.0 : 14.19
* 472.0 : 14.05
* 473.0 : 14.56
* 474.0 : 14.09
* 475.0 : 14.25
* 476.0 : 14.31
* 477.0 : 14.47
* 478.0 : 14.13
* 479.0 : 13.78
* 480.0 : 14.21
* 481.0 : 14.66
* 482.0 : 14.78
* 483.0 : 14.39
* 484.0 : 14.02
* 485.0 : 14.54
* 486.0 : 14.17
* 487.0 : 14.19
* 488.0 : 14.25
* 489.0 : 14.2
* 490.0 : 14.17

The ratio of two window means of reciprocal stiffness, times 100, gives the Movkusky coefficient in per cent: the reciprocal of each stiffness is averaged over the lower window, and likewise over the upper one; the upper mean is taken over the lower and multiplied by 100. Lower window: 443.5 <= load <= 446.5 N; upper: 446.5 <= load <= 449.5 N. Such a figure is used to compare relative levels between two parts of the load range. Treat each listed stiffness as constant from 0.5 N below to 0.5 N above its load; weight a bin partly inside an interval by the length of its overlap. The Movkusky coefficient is 99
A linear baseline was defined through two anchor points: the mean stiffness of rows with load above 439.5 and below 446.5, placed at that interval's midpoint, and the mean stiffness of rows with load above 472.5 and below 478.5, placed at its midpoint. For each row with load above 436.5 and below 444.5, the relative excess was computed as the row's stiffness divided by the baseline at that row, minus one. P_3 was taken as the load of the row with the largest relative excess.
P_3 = 437.0 N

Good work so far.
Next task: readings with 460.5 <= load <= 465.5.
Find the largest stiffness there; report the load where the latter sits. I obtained 462.0 N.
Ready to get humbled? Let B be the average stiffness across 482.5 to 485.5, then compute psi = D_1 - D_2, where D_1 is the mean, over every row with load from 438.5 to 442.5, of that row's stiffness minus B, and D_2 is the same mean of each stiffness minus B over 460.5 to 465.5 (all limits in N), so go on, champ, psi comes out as -0.34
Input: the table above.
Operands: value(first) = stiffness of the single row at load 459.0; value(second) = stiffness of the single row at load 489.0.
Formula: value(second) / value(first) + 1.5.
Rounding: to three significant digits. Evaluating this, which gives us 2.50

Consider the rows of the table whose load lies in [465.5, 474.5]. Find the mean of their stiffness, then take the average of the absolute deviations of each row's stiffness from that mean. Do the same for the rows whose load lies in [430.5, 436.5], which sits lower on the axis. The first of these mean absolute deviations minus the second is -0.12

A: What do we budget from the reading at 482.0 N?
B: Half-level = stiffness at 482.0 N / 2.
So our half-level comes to 7.39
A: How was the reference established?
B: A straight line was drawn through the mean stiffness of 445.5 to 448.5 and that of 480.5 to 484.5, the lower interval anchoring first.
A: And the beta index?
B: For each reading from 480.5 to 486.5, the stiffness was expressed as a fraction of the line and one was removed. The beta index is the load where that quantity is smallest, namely 484.0 N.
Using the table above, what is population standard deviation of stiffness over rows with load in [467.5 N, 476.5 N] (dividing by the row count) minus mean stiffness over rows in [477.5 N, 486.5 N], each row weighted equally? -14.15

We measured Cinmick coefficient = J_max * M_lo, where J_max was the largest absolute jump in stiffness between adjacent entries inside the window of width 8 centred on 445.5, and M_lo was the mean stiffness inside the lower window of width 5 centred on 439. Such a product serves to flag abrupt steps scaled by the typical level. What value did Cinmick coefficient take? 7.7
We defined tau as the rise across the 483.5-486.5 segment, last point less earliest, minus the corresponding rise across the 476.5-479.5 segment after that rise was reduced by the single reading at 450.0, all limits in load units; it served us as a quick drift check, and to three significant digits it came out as 15.3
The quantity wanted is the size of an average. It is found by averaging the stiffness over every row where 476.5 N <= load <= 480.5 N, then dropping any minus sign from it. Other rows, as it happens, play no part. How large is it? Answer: 14.1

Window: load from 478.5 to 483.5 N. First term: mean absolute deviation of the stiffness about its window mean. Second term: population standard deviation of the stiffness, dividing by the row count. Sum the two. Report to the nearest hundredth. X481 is 0.65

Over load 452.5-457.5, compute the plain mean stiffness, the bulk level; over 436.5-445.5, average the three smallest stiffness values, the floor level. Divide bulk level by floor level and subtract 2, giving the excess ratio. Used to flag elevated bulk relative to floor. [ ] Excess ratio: -0.984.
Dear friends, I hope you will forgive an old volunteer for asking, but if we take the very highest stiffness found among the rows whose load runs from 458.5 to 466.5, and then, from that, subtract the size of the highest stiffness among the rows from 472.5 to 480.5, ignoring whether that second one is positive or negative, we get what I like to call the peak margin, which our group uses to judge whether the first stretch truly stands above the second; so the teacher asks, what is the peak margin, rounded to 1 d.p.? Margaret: 0.0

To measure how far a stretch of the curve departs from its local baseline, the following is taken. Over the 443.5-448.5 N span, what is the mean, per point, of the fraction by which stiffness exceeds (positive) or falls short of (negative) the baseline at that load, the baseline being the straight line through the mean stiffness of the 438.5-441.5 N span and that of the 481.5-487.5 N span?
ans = -0.0012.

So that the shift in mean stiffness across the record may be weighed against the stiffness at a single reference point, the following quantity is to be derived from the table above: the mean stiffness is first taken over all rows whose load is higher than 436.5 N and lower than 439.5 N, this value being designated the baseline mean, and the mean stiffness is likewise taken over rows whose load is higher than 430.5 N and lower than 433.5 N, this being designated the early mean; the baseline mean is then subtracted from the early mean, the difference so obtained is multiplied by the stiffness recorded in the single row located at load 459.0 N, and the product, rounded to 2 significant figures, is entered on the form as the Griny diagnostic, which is -1.5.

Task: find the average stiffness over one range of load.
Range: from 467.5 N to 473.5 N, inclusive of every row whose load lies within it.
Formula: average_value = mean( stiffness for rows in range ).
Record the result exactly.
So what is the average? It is 14.3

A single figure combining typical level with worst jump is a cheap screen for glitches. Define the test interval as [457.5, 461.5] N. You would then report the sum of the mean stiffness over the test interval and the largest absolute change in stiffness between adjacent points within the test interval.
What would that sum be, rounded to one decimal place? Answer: 14.6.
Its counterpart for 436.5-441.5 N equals 14.6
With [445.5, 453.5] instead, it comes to 14.6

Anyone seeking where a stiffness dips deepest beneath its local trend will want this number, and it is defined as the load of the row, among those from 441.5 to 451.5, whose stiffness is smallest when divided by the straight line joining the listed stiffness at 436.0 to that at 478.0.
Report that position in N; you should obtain 442.0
